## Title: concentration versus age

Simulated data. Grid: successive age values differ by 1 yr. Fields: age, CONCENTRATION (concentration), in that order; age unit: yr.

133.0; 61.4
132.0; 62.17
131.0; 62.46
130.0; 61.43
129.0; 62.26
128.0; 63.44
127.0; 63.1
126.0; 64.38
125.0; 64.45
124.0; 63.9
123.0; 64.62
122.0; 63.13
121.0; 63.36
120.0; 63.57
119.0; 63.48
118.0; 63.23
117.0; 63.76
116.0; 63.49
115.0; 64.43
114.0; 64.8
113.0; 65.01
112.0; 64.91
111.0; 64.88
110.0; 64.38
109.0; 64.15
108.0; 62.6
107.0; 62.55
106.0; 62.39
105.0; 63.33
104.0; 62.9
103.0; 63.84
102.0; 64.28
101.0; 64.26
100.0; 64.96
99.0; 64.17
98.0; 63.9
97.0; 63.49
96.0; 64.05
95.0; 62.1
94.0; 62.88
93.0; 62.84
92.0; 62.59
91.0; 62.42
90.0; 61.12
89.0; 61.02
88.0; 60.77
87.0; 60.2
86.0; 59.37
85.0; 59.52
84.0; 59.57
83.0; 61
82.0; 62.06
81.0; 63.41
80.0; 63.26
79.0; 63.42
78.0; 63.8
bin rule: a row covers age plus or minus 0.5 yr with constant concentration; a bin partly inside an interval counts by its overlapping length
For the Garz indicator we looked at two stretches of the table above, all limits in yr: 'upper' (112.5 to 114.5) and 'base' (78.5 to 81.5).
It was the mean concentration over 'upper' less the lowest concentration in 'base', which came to 1.6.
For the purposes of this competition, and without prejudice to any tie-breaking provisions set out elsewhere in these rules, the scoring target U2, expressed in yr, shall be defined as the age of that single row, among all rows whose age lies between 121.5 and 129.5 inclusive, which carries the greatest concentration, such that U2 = 123.0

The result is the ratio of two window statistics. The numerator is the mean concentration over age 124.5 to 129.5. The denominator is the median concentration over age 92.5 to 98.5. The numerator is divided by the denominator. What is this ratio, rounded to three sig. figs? 1.01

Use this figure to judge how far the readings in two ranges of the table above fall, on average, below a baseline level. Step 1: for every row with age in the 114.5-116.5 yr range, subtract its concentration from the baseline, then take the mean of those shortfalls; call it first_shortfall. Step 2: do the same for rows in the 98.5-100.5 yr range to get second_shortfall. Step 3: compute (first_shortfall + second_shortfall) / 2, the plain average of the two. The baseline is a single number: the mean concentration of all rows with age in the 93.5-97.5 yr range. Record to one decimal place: -1.1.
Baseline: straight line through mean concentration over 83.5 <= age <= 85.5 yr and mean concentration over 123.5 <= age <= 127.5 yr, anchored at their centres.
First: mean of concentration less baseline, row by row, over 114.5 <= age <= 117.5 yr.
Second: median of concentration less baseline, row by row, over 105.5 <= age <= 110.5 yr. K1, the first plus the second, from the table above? 1.54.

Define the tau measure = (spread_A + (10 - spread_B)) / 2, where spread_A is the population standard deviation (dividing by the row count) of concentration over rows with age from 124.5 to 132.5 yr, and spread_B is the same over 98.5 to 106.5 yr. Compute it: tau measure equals 5.11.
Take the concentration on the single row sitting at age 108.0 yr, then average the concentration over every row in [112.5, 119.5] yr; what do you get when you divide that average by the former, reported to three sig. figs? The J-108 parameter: 1.02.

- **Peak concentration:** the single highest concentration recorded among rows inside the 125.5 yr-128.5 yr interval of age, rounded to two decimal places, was 64.38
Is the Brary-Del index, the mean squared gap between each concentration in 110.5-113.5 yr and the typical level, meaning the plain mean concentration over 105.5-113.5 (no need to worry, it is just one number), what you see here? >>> 1.2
